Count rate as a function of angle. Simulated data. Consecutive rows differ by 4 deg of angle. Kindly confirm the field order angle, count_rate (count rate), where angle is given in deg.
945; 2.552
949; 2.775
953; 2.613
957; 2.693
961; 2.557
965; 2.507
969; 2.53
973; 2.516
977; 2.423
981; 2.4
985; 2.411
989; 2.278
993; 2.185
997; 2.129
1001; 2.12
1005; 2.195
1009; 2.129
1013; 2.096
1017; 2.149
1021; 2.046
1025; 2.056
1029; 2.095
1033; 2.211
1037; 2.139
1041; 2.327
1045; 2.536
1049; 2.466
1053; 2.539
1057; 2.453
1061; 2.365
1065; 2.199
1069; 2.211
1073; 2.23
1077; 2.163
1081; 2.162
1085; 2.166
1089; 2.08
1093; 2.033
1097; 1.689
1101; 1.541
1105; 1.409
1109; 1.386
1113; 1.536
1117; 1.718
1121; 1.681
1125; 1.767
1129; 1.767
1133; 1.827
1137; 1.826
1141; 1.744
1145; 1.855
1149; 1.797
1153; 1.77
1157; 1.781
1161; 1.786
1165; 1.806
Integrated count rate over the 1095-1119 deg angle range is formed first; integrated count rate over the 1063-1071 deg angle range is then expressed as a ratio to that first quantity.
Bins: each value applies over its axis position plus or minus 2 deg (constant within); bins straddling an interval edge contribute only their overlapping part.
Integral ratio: 0.48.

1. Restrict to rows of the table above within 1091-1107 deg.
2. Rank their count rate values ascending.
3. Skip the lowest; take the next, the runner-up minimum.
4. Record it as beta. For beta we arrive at 1.541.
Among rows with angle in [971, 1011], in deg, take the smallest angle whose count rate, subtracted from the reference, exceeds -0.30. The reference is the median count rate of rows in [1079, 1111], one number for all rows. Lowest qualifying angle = 997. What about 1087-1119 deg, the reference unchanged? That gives 1089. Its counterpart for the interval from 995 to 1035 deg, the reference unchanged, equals 997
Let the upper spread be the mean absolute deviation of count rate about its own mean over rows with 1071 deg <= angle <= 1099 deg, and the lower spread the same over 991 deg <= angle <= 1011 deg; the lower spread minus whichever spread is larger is -0.091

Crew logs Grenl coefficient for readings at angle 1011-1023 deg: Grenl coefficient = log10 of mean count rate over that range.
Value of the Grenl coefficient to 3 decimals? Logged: 0.322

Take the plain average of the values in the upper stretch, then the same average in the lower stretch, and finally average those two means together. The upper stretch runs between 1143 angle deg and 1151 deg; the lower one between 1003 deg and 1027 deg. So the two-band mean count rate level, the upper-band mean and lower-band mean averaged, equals 1.97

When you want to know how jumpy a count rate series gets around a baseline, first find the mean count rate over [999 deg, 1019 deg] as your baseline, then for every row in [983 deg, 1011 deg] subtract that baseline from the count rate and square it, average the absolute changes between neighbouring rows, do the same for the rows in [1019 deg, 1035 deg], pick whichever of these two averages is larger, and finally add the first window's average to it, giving 0.027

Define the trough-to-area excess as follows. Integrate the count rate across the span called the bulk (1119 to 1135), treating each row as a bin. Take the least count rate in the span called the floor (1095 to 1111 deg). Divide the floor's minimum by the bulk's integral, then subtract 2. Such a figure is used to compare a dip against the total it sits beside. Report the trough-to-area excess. -1.95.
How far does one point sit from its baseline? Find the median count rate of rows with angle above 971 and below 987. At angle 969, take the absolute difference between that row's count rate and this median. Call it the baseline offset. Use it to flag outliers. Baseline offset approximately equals 0.11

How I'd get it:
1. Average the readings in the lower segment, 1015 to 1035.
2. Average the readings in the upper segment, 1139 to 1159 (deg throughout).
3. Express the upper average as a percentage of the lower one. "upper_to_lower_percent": 85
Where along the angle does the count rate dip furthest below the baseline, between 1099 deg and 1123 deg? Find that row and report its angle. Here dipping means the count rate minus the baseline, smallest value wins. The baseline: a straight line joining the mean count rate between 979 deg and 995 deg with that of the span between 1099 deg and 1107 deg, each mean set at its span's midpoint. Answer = 1105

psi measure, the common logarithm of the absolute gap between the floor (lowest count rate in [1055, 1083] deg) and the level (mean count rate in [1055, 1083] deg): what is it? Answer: -1.0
